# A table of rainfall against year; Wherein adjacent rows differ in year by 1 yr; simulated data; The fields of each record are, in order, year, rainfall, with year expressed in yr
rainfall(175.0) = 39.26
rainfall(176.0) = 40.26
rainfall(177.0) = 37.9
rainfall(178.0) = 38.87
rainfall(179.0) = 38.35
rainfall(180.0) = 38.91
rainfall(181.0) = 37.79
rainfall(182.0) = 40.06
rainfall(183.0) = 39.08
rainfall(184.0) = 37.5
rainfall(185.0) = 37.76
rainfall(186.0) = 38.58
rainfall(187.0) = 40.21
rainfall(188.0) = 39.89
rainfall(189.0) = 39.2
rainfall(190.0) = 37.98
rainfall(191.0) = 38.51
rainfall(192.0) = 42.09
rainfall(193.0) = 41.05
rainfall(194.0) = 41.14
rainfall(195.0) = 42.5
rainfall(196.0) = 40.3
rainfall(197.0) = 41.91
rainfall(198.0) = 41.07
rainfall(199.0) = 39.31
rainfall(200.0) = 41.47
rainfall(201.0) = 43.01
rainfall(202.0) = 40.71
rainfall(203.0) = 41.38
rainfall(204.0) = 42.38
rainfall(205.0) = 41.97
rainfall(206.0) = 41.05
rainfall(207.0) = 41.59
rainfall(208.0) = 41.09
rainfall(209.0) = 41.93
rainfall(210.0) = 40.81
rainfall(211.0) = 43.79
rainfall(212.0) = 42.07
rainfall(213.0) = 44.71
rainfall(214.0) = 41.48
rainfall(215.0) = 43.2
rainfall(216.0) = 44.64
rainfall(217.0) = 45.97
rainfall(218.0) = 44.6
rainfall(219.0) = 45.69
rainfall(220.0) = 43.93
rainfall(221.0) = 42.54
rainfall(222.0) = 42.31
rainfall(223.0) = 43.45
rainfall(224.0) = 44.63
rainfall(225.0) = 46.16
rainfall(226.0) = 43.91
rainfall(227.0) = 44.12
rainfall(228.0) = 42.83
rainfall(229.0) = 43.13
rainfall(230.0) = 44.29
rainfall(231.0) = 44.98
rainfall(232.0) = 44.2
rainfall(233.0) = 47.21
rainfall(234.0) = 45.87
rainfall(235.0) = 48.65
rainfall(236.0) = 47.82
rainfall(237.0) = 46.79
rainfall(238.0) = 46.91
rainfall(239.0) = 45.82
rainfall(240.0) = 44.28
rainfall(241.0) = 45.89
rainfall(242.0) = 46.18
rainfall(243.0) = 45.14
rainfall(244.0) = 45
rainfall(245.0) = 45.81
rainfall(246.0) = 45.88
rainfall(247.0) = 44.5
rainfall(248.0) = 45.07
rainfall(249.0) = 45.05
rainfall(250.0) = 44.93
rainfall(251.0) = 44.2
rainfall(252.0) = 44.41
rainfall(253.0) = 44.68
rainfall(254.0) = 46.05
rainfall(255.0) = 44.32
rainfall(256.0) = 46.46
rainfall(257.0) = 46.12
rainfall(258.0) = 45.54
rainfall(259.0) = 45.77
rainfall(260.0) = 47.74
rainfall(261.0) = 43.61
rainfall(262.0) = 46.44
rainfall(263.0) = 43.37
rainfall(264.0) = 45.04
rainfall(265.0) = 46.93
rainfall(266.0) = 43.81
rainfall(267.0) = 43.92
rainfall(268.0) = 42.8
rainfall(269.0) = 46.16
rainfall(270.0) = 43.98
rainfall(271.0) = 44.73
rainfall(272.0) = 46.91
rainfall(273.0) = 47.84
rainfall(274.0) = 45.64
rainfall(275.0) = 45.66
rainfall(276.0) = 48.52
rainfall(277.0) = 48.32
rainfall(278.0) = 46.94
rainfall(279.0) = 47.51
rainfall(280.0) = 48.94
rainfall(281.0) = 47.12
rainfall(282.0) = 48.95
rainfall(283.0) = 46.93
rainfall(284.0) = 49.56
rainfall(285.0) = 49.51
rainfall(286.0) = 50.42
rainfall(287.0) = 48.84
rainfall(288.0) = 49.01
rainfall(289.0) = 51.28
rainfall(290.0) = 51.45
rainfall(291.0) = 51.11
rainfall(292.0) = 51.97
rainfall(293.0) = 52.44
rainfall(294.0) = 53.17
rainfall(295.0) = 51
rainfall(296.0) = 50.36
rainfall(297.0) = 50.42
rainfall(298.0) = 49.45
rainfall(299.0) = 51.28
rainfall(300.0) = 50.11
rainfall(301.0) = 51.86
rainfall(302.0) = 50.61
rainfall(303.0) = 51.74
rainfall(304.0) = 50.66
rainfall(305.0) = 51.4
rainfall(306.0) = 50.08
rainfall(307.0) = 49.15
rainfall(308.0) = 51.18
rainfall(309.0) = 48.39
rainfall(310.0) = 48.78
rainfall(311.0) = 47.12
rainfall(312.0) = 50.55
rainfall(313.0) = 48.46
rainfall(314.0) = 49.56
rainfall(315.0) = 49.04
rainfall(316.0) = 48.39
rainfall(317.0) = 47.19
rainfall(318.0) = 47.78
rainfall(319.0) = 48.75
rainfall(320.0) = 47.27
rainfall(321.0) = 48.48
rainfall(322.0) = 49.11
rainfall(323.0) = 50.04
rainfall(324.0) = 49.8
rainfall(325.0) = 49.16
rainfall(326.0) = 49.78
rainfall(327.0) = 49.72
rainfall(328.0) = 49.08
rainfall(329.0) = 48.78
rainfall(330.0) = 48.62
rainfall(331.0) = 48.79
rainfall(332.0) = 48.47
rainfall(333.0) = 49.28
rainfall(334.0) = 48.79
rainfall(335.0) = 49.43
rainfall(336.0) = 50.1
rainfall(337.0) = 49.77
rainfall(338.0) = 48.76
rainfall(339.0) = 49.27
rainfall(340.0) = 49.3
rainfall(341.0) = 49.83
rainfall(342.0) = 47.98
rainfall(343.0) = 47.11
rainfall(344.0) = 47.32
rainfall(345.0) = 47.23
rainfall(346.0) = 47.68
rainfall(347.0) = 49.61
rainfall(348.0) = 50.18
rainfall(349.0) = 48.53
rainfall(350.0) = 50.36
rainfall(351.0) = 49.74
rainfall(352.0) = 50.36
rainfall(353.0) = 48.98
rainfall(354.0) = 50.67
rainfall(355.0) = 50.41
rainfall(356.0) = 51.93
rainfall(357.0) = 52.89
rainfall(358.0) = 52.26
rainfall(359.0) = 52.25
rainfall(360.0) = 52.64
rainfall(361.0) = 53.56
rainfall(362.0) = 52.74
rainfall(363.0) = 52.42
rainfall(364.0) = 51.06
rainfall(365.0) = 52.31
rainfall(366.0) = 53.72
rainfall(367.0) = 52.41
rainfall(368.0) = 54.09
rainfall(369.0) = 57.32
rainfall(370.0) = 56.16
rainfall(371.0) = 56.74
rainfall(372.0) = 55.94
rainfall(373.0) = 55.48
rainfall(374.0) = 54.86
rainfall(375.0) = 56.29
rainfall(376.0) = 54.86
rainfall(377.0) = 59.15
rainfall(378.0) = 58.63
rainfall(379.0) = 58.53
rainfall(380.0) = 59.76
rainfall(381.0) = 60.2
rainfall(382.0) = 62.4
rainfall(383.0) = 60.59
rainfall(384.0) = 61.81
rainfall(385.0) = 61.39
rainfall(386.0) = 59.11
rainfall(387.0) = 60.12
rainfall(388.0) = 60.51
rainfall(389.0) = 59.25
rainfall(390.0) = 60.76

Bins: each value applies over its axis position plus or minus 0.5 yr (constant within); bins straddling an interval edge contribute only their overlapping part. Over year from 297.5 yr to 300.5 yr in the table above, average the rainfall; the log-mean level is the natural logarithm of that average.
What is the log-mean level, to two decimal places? 3.92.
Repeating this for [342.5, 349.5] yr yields 3.88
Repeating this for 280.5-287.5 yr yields 3.89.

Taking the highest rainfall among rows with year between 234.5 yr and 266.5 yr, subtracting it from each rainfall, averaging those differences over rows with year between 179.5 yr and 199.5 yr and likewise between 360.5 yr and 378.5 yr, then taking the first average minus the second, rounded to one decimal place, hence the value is -15.1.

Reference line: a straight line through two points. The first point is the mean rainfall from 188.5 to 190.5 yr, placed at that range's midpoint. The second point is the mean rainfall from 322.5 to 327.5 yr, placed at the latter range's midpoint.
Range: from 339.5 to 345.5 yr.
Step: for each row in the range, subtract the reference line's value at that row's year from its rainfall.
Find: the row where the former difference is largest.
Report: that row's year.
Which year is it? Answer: 341.0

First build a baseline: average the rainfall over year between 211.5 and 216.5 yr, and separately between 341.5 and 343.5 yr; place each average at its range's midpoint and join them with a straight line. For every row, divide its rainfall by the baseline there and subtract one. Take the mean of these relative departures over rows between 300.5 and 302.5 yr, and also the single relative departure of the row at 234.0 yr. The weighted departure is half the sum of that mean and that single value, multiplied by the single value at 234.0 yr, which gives 0.0035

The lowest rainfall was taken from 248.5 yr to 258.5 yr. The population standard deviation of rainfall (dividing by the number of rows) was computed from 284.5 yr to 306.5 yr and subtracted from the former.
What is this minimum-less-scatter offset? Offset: 43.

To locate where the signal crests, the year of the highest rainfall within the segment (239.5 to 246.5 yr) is 242.0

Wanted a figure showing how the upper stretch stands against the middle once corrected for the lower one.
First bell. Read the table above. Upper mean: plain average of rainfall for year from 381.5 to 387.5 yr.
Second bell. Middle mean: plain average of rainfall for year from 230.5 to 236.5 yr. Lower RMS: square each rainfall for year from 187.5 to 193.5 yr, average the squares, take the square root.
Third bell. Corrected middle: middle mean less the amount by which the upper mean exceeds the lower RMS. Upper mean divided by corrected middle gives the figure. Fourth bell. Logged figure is 2.4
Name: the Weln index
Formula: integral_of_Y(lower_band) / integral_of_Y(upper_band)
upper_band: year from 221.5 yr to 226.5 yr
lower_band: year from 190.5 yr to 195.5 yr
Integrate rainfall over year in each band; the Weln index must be 0.931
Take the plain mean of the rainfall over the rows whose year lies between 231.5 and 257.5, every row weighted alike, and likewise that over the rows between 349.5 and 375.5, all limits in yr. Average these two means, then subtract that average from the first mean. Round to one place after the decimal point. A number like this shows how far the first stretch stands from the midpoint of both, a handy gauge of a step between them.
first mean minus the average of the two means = -3.7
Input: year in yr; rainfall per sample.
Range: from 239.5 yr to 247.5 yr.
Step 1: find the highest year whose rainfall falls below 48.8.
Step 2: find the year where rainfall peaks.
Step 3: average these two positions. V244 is 244.5 yr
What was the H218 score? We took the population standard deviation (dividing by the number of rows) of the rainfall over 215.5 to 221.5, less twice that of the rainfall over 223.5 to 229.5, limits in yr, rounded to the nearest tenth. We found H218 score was -1.0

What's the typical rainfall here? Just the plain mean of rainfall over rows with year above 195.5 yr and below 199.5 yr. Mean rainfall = 41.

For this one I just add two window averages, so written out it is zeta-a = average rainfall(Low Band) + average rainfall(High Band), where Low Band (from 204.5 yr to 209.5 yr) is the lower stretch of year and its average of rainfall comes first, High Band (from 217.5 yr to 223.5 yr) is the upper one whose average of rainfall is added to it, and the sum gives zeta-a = 85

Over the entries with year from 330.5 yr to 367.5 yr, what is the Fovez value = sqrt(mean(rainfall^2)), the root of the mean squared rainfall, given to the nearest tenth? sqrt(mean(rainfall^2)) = 50.3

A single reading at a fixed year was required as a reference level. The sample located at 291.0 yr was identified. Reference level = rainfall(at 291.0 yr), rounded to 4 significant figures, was 51.11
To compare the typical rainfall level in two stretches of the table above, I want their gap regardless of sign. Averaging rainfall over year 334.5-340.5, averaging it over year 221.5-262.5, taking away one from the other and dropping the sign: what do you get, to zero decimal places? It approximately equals 4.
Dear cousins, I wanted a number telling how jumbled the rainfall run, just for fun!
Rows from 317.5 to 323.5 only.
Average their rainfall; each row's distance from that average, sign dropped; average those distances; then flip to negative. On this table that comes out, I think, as -0.73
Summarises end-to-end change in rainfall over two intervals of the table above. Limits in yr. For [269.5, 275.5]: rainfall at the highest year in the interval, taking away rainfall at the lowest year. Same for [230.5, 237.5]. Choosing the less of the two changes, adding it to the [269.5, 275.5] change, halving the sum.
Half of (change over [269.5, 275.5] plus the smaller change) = 1.7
